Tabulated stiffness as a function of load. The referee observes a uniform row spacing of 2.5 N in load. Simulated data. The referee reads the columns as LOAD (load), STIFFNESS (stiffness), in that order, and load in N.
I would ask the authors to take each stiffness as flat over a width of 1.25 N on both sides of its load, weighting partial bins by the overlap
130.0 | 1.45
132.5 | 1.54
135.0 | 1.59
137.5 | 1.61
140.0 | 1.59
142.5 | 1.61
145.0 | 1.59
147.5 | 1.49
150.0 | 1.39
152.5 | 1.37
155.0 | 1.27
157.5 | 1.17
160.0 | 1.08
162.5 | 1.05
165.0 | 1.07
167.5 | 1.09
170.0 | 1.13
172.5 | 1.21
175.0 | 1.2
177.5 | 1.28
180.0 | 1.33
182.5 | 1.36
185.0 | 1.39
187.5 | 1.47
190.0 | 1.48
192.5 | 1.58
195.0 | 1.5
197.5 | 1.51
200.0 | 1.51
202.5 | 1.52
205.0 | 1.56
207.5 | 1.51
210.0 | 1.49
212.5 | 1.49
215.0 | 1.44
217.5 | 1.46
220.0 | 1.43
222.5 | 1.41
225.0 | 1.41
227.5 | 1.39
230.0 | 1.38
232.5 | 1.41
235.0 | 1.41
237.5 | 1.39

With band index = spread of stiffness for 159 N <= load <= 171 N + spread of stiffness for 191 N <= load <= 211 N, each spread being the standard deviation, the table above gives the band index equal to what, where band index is 0.06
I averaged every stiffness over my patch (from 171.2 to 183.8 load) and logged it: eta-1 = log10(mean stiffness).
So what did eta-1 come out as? 0.11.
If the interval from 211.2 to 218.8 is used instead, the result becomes 0.17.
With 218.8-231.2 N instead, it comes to 0.15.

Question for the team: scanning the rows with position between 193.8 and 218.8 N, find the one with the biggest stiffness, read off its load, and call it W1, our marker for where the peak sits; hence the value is 205.0 N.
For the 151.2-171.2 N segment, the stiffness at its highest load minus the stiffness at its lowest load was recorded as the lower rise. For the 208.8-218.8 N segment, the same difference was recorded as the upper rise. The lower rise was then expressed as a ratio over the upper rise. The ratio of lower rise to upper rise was 8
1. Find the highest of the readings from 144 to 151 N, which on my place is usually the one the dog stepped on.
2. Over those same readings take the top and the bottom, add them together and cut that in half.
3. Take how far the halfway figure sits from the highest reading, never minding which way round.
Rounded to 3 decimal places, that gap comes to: 0.100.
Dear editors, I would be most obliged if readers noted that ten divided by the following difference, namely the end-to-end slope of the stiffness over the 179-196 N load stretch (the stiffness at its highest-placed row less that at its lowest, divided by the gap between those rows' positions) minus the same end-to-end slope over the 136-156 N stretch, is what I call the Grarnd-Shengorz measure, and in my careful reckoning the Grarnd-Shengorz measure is 325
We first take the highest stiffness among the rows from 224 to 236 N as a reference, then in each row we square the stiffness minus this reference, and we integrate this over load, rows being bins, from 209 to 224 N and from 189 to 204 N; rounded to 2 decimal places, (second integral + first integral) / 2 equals 0.11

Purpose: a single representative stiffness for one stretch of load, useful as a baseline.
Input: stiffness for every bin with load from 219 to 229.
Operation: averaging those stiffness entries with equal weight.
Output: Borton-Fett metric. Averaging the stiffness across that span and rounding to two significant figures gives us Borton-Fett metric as 1.4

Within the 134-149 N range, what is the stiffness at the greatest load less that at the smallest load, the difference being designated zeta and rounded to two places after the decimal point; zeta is -0.10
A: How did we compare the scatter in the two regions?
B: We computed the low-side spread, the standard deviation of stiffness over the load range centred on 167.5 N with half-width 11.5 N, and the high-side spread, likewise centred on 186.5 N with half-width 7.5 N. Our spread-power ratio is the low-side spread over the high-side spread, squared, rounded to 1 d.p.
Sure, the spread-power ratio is 0.7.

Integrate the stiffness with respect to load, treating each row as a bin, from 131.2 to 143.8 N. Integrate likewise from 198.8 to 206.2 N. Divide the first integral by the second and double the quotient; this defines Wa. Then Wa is 3.5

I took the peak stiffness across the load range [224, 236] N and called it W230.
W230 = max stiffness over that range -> 1.41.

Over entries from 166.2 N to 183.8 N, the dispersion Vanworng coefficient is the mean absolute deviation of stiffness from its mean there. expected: 0.08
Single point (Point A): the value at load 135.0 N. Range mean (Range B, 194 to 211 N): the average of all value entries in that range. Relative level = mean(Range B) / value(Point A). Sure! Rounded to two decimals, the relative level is 0.95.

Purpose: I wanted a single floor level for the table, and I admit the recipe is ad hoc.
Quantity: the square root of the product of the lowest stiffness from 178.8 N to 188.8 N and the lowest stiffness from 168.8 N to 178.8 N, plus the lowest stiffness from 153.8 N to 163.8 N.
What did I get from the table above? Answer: 2.28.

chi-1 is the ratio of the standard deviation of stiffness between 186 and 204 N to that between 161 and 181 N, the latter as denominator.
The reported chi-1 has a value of 0.35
